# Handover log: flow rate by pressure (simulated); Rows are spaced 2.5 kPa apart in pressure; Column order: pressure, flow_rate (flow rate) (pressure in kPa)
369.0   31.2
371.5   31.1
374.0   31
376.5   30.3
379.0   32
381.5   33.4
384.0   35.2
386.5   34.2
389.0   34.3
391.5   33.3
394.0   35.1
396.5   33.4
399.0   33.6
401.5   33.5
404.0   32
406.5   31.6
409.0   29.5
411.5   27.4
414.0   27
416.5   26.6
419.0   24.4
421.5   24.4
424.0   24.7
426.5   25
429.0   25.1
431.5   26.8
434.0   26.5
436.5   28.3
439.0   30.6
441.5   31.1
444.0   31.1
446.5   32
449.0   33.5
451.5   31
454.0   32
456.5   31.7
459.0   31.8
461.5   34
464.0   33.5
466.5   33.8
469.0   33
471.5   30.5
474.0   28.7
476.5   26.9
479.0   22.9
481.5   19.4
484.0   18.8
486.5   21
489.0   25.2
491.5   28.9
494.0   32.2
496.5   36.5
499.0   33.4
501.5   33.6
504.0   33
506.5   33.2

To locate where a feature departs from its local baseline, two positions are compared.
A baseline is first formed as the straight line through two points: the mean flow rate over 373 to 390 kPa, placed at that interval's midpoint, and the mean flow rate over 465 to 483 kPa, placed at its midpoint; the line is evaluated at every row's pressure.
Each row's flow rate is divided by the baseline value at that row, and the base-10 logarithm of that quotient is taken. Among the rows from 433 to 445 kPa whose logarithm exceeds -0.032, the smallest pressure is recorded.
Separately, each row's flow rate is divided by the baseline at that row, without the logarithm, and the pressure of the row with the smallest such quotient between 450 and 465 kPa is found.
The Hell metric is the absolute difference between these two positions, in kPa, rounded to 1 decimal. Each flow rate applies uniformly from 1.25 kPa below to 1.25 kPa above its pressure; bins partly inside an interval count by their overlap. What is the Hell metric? 15.0 kPa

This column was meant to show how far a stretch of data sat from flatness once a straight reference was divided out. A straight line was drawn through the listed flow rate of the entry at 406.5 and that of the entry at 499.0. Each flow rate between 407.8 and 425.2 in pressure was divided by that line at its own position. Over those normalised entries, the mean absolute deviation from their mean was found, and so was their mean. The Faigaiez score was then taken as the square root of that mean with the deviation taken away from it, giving 0.88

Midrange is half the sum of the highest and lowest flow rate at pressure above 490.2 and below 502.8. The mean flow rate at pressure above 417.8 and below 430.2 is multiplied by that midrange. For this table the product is 808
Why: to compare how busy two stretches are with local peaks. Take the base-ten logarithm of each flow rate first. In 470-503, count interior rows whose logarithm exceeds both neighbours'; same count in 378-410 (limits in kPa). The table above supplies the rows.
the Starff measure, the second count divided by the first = 4.0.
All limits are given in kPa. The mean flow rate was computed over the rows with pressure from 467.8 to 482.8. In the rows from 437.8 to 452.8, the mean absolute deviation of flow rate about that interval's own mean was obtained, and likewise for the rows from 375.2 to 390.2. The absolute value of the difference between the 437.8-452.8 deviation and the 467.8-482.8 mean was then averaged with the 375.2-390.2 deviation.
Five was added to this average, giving 18.7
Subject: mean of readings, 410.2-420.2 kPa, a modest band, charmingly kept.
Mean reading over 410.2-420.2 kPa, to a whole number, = 26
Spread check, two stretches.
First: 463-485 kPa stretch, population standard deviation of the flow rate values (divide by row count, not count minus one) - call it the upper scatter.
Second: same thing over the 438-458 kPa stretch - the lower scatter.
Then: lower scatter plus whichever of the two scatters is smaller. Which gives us 1.70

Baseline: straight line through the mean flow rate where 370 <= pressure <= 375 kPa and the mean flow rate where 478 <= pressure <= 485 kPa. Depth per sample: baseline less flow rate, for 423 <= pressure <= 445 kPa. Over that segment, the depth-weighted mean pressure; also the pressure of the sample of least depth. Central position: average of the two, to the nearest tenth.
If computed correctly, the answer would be 442.7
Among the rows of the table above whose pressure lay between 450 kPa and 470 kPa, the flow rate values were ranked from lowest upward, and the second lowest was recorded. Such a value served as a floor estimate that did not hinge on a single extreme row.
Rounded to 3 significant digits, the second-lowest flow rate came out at 31.7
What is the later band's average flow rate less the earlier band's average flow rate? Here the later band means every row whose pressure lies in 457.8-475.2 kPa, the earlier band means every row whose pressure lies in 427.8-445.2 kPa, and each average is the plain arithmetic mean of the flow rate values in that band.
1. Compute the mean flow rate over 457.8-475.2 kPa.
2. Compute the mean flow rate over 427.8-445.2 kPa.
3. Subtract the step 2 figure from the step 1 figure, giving 4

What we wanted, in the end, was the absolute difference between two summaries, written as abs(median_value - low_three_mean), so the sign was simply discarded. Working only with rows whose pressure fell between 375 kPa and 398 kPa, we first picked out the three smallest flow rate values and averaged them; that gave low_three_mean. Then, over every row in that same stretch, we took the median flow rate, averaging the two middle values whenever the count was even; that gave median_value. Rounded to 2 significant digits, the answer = 1.5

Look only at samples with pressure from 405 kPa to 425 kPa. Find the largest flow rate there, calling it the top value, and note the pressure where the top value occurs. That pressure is 406.5 kPa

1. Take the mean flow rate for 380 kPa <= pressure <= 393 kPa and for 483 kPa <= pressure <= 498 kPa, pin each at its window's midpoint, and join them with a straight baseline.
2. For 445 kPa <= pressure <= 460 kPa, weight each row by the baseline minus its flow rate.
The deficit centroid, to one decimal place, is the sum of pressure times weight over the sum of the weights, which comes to 452.8 kPa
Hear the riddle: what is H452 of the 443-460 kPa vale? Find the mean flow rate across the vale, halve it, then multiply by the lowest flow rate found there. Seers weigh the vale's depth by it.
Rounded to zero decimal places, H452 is 494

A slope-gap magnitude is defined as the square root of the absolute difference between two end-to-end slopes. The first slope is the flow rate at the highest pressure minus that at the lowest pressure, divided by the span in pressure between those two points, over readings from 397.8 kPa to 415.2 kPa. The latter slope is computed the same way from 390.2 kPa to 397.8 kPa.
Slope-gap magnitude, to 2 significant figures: 0.68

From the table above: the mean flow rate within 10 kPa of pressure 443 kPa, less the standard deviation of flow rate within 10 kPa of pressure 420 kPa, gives 29.4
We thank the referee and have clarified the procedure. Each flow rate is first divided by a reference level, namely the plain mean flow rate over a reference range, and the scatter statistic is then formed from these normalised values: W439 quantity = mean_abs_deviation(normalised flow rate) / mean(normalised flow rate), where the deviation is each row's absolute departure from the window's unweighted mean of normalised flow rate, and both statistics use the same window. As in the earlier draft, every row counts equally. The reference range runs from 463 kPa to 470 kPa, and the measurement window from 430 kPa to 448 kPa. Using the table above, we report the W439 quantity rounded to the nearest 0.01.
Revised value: 0.07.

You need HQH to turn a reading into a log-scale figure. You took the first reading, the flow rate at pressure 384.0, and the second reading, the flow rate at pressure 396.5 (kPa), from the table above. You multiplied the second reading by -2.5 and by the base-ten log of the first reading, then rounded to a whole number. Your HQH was -129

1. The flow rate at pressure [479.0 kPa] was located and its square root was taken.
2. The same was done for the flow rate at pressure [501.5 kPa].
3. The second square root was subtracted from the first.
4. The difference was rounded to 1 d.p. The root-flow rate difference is -1.0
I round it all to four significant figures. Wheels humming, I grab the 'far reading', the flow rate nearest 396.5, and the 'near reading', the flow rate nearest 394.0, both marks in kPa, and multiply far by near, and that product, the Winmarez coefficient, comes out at 1172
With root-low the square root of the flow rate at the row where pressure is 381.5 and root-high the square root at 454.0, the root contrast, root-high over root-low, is 0.98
